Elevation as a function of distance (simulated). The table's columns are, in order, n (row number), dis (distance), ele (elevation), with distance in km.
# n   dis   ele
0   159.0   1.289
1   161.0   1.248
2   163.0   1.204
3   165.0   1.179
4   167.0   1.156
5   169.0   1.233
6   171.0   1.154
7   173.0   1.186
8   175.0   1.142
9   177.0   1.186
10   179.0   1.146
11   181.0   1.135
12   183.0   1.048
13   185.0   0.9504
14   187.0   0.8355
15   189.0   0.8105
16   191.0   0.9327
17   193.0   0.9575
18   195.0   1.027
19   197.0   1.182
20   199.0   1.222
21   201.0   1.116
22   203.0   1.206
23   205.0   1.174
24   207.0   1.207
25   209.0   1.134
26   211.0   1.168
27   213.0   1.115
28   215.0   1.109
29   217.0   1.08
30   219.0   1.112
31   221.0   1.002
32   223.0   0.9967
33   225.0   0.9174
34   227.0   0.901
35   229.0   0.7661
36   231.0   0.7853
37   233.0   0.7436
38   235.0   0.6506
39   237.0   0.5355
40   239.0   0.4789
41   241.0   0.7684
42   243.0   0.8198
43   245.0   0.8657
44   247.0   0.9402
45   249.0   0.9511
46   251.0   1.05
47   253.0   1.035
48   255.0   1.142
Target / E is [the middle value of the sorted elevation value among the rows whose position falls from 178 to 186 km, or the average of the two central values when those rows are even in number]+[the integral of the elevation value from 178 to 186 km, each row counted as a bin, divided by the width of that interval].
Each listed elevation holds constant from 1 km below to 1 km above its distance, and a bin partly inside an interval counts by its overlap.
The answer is 2.16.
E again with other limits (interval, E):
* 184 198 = 1.91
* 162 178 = 2.36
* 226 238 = 1.49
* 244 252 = 1.90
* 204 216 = 2.30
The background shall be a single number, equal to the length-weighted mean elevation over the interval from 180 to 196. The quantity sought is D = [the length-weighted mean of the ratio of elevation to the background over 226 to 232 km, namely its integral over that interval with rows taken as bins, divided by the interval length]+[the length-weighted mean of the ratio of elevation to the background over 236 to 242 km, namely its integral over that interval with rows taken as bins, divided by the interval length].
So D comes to 1.47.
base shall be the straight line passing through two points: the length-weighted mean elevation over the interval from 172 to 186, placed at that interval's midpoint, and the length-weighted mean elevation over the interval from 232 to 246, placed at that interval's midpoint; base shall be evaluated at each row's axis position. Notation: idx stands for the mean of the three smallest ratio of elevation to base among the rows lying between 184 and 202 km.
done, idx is 0.82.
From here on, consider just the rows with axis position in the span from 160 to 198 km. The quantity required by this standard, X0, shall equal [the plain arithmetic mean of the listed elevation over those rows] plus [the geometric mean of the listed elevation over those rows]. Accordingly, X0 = 2.2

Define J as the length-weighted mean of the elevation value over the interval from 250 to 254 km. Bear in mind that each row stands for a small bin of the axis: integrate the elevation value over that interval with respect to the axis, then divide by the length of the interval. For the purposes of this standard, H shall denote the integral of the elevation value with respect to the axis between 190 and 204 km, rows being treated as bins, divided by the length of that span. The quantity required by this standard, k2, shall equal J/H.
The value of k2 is 0.95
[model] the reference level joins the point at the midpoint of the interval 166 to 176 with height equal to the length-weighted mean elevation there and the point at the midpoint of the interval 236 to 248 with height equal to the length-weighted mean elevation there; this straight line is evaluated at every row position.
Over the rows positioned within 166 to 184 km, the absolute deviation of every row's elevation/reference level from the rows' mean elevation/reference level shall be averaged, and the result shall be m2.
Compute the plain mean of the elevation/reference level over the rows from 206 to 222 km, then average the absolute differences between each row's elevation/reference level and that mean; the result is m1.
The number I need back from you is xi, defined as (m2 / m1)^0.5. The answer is 1.0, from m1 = 0.03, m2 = 0.03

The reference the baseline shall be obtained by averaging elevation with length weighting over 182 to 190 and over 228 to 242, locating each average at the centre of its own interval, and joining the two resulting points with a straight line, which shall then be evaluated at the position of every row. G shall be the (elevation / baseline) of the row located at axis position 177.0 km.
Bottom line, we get 1.24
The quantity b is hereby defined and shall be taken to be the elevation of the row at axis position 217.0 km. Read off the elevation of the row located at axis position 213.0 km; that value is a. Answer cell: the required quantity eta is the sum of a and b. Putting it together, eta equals 2.2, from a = 1.115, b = 1.08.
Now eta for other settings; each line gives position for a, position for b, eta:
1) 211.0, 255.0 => 2.3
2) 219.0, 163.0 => 2.3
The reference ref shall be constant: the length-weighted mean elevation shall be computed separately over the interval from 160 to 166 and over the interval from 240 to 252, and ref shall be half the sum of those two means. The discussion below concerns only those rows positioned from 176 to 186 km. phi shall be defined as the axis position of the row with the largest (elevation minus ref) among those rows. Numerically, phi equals 177.0 km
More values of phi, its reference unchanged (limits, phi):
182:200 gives 199.0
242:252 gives 251.0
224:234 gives 225.0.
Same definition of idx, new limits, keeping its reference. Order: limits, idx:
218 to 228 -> 1.18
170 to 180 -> 1.00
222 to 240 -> 0.78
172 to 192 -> 0.82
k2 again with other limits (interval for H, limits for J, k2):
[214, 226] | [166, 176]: 1.13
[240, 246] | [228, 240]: 0.81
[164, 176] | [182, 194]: 0.79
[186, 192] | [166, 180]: 1.36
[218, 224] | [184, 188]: 0.86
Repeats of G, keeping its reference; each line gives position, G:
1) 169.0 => 1.24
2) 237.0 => 0.80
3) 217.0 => 1.42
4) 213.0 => 1.43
